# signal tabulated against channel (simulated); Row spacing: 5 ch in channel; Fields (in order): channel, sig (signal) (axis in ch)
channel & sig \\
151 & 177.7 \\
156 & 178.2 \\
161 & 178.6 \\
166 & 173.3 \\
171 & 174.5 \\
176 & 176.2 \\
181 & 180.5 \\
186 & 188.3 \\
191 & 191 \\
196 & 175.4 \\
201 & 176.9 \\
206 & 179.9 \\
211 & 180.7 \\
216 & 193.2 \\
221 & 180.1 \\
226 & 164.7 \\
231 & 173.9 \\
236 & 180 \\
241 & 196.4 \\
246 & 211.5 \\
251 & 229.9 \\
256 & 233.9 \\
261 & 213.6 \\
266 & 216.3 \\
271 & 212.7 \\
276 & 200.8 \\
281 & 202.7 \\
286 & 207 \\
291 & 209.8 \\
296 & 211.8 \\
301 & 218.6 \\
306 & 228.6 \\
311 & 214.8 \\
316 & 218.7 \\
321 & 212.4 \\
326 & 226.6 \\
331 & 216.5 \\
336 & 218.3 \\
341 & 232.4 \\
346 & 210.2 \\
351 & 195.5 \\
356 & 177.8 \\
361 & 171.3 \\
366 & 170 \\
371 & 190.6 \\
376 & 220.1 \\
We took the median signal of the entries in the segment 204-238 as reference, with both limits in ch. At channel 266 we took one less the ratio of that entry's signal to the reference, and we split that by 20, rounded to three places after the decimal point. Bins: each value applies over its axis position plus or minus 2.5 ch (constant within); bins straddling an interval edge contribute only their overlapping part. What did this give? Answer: -0.010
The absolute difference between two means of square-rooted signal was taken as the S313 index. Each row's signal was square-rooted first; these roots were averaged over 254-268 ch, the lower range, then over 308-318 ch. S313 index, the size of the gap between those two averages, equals 0.1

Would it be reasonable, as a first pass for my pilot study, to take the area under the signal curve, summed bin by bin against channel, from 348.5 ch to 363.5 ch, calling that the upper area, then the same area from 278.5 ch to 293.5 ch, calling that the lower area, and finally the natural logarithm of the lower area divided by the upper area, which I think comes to 0.13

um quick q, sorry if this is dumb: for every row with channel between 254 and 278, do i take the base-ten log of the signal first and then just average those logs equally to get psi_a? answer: 2.33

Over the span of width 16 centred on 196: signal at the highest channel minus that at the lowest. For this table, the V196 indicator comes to -14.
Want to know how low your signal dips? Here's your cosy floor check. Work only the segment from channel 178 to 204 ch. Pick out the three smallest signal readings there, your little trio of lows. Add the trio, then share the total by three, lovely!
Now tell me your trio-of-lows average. 178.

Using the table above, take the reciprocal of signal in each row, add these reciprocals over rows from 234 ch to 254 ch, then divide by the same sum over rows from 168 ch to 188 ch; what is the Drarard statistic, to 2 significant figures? 0.89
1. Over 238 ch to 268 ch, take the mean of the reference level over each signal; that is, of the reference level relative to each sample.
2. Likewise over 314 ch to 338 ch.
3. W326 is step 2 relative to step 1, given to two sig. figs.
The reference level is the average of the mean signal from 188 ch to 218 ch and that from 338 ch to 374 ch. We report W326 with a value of 0.99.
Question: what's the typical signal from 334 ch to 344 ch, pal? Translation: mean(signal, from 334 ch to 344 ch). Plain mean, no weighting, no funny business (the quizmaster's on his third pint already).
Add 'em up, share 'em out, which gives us 225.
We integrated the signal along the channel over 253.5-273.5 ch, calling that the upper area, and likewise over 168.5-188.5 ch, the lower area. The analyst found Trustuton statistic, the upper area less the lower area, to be 785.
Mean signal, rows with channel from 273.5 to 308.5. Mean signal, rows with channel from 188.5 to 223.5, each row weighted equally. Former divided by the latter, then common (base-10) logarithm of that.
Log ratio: 0.064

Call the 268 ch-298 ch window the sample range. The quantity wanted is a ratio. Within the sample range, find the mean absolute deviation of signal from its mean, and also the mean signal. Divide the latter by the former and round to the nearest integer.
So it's 52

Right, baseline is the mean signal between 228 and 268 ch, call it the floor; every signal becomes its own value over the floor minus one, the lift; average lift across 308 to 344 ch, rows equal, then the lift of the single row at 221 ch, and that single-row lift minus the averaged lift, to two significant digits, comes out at -0.19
